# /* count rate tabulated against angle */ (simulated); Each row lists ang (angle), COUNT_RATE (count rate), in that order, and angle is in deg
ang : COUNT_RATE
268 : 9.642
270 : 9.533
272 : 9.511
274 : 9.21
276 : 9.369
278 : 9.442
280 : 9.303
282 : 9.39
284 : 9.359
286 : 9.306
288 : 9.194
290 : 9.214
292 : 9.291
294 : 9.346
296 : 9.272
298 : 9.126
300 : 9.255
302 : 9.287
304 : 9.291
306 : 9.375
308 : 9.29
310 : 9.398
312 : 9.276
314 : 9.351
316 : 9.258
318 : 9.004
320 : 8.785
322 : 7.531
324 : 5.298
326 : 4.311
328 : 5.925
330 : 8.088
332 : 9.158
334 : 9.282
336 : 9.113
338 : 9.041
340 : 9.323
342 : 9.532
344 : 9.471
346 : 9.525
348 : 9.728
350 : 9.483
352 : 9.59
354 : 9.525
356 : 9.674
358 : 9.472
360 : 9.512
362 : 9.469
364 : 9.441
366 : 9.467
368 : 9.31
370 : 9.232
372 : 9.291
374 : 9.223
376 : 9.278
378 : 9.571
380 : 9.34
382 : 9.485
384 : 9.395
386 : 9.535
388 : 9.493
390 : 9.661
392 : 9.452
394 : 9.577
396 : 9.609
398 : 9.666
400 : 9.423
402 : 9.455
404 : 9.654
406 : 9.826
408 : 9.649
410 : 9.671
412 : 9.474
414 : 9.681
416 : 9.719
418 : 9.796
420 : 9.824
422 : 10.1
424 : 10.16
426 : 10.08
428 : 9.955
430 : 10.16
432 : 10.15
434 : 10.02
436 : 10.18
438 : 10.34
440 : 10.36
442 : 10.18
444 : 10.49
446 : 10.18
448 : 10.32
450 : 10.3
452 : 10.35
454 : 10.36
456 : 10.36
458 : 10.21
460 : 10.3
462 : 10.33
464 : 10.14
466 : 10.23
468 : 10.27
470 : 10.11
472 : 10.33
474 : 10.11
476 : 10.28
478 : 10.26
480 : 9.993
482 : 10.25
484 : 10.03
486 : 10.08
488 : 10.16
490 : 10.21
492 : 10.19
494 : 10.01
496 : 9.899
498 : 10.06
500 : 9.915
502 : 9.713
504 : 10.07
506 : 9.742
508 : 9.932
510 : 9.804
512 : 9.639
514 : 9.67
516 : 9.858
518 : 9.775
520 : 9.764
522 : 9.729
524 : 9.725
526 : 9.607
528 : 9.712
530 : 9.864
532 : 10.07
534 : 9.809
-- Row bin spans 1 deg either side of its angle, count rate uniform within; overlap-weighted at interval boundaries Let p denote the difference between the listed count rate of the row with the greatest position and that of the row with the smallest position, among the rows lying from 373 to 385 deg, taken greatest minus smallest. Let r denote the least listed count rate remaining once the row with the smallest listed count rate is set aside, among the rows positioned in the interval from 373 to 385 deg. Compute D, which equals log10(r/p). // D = 1.73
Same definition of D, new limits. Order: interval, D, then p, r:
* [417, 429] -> 1.79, 0.16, 9.824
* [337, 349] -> 1.13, 0.69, 9.323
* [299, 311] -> 1.81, 0.14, 9.287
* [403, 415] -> 2.55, 0.03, 9.649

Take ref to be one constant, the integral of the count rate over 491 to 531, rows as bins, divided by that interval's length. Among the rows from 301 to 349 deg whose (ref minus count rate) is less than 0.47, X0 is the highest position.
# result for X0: 348 deg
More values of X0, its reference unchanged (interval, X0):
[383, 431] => 430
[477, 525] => 524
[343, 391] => 390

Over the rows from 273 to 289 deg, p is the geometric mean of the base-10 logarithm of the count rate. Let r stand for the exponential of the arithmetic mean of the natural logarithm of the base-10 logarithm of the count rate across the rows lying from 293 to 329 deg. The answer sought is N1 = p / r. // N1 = 1.06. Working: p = 0.97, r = 0.91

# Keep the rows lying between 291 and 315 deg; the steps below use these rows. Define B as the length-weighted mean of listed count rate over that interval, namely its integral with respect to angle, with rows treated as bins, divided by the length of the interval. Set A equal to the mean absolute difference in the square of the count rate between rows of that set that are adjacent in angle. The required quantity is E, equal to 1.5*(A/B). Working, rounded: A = 1.54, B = 9.3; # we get 0.25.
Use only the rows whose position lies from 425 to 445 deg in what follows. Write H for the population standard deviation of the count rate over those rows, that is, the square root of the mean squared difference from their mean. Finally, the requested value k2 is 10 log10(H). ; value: -8.1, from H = 0.16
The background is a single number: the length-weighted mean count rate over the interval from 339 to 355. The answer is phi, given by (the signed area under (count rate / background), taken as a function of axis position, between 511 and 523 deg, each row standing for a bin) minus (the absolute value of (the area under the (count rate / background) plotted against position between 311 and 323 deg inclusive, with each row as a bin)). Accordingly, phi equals 1.1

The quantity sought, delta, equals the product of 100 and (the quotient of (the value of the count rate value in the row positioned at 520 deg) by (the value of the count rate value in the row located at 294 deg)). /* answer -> 104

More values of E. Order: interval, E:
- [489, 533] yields 0.42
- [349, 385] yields 0.32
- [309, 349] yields 1.48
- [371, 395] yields 0.43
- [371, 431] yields 0.39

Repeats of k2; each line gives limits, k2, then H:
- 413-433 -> -7.4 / 0.18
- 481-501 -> -9.4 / 0.11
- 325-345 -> 2.3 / 1.69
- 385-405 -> -10.5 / 0.09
